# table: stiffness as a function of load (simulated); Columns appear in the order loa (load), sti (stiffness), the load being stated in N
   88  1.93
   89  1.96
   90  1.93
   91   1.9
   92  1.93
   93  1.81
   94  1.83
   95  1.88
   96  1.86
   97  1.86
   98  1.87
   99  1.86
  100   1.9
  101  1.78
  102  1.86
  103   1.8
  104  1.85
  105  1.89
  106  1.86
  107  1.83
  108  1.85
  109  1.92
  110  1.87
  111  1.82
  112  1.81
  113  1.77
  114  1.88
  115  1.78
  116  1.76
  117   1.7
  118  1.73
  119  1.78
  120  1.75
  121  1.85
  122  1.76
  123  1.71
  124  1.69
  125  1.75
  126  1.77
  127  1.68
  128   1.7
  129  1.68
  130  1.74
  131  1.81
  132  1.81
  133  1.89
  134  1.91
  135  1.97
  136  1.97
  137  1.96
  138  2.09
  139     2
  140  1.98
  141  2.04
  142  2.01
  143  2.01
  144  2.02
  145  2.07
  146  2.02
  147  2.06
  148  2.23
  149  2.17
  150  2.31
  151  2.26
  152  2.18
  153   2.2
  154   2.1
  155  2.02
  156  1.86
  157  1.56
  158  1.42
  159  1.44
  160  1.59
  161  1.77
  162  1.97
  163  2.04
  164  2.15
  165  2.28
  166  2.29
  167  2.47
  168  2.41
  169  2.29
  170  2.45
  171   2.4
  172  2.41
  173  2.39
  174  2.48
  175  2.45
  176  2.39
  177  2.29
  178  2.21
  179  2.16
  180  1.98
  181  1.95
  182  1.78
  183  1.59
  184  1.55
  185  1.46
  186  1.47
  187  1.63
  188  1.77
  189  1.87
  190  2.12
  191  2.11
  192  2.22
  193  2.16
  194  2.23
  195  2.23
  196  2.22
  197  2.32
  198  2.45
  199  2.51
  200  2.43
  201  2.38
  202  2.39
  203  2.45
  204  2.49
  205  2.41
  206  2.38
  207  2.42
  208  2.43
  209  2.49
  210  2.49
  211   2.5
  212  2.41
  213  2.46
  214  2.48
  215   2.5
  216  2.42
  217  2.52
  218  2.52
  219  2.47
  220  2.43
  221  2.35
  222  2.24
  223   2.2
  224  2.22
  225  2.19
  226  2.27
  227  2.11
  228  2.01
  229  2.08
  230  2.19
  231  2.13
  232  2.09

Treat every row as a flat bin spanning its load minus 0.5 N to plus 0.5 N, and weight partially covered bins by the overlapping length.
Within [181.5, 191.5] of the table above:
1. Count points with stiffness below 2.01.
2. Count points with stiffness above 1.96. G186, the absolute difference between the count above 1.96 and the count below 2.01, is 6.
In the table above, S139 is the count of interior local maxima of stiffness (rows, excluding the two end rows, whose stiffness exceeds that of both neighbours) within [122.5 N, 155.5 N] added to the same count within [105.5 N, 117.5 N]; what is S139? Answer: 10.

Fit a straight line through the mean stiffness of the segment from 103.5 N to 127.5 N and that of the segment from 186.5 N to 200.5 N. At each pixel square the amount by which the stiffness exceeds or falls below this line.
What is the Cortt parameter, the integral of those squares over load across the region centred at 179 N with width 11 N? 1.2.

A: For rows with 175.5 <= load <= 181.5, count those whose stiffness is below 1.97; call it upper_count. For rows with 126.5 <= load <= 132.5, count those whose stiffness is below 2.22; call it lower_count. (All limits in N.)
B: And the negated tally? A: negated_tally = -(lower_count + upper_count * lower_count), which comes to -12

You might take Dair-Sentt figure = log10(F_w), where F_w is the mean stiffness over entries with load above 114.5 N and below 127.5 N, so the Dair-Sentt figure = 0.24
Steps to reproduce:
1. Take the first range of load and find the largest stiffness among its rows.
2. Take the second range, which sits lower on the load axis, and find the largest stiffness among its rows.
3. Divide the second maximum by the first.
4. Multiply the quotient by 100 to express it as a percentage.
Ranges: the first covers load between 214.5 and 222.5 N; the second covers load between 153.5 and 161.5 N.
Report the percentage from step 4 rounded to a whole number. 83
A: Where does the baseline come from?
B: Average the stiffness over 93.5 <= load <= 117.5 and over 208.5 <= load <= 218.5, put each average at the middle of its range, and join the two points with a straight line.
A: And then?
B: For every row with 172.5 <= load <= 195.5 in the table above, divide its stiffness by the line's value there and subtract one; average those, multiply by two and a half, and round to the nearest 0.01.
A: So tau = -0.30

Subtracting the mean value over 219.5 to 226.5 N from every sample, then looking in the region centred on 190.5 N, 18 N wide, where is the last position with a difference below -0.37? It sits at 189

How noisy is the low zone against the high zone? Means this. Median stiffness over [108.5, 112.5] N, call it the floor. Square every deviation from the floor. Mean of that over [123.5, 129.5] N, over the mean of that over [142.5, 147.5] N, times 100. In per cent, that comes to 51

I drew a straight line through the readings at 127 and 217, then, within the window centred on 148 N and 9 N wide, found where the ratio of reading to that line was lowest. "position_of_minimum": 146 N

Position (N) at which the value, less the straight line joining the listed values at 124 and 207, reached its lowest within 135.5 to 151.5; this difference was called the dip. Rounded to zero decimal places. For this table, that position 146 N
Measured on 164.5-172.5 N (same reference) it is 169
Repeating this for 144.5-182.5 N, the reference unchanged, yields 158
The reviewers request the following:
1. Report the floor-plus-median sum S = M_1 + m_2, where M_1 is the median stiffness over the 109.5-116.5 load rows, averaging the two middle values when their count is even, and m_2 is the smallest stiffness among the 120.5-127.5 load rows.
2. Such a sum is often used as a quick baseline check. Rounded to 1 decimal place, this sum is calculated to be 3.5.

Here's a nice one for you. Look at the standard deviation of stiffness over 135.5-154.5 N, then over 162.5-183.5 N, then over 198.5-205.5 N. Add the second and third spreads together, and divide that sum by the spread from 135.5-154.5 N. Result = 3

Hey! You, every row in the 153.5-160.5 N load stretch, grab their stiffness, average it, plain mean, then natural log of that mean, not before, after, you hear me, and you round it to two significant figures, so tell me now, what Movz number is 0.54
